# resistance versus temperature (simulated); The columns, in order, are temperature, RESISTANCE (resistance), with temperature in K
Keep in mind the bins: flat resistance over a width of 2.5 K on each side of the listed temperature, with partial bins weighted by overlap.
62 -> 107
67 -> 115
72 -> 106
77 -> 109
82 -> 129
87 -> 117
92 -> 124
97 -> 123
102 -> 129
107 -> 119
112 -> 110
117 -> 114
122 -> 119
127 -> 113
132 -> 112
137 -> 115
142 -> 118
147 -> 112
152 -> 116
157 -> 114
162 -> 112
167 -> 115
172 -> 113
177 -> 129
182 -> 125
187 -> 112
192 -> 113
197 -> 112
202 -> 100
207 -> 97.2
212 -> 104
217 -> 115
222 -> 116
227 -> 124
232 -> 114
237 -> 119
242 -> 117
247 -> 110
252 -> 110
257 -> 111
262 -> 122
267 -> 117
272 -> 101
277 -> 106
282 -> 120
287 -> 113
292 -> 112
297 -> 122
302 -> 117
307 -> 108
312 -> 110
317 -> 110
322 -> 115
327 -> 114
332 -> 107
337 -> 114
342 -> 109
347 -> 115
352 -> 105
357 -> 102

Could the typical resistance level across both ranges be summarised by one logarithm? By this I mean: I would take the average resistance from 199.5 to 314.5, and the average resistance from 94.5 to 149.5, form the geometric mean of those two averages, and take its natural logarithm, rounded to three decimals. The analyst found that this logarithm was 4.741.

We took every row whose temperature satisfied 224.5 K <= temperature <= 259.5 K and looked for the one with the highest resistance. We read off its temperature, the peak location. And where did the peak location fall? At 227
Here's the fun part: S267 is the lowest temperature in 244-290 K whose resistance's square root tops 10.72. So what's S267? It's 262 K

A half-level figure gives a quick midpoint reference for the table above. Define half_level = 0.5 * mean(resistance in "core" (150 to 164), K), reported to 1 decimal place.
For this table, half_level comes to 57.0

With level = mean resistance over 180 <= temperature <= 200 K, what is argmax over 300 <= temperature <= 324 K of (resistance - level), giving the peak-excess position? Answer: 302 K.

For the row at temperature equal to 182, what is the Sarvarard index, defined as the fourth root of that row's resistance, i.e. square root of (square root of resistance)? 3.34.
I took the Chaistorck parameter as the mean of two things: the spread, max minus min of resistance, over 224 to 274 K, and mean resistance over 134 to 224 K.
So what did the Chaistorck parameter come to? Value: 68.1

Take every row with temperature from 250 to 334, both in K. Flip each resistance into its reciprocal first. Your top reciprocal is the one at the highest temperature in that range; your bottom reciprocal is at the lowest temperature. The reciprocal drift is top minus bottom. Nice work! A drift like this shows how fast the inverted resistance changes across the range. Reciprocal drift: 0.0003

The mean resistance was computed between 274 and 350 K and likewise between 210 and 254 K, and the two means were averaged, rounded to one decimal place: 113.6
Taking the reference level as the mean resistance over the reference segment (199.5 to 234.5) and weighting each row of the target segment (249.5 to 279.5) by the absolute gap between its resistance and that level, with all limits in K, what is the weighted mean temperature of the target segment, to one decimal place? 267.5 K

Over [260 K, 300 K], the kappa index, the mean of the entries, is 114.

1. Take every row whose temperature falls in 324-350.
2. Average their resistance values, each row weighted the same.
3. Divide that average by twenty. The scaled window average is 5.59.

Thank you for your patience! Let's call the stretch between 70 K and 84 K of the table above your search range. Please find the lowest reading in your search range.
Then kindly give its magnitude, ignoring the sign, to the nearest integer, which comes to 106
